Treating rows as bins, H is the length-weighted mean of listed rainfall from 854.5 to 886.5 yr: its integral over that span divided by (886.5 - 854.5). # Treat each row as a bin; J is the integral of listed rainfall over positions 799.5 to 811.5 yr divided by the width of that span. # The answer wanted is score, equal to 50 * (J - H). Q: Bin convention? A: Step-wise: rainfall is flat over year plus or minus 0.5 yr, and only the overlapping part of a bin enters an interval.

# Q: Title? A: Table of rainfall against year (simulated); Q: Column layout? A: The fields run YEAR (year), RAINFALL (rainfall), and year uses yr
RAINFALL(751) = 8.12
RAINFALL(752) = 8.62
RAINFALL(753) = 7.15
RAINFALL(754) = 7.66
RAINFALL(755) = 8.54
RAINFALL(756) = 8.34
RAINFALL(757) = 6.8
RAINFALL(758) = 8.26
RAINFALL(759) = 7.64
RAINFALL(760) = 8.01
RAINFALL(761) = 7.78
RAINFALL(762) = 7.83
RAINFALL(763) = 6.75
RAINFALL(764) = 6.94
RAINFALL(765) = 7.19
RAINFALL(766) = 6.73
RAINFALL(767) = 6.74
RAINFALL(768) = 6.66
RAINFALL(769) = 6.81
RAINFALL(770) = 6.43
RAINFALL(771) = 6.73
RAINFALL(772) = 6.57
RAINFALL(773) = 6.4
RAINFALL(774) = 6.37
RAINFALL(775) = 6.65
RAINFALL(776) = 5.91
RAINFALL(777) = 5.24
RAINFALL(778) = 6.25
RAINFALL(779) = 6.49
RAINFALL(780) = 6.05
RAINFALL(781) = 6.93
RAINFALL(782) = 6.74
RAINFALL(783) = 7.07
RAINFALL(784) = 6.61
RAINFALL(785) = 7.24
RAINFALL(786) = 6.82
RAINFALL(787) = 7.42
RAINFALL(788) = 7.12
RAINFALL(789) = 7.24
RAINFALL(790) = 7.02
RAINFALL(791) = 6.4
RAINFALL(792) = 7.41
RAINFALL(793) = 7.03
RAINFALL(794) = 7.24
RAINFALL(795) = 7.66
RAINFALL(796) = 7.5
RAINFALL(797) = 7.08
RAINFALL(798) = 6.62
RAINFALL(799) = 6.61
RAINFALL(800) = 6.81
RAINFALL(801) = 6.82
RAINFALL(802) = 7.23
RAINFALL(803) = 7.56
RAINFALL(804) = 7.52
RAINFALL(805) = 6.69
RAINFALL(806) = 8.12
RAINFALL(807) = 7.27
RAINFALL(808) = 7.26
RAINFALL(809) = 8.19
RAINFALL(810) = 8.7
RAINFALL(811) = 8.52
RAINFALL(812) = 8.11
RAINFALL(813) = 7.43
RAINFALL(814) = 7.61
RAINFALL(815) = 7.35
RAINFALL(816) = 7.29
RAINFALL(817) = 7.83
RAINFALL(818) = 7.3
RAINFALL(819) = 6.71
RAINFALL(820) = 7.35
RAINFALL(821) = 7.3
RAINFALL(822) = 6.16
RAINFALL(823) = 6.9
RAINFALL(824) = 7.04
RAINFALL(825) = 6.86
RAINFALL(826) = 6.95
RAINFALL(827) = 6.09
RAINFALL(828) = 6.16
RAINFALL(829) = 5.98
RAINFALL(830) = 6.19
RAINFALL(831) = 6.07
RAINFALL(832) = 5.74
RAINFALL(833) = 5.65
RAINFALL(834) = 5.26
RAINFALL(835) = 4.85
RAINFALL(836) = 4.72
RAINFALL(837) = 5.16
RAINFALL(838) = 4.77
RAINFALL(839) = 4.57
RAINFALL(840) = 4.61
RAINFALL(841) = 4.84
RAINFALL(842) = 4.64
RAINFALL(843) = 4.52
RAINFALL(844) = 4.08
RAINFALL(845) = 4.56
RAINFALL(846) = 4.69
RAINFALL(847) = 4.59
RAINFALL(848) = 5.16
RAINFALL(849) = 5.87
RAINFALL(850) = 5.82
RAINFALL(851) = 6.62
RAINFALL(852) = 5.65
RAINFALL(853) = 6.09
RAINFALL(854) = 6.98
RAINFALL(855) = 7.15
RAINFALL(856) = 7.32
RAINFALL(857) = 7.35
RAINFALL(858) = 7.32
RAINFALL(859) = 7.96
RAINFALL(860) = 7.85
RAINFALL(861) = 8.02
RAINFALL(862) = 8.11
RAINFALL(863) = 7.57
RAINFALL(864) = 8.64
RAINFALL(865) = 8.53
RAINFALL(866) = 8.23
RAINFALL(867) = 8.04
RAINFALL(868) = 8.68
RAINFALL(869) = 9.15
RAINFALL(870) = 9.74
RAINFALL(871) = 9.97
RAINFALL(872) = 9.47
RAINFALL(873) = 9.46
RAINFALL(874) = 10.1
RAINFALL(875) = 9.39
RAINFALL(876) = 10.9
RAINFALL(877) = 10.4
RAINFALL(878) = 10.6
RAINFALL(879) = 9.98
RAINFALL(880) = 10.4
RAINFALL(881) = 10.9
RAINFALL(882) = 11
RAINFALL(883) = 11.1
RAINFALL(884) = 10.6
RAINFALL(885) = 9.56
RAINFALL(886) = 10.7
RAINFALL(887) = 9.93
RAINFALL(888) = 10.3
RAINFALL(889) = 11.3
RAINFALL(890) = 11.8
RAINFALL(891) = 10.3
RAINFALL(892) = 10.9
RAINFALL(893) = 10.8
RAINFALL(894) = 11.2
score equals -82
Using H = 9.2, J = 7.6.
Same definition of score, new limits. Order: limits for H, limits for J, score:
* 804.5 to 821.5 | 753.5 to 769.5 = -9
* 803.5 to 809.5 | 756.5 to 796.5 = -30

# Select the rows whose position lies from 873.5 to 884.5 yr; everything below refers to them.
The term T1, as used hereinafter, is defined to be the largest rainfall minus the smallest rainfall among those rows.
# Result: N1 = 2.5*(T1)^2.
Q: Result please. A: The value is 7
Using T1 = 1.7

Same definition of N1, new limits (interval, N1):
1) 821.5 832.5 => 4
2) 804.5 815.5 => 10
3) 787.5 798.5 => 4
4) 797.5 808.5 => 6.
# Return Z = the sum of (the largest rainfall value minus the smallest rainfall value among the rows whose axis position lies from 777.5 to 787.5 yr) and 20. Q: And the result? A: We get 21.4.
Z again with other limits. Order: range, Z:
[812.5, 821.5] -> 21.1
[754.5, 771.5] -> 22.1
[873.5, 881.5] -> 21.5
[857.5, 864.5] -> 21.3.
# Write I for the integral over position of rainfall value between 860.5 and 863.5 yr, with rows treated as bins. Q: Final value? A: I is 23.7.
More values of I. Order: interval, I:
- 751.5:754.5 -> 23.4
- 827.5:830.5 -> 18.3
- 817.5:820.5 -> 21.4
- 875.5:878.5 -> 31.9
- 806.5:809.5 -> 22.7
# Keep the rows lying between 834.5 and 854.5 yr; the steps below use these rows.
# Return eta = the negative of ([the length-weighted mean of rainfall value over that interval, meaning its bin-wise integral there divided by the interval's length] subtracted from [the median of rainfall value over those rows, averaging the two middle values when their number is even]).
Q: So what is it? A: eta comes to 0.33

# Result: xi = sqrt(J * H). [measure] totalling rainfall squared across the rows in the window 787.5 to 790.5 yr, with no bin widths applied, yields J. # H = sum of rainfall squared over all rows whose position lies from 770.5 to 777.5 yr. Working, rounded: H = 277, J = 152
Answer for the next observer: 205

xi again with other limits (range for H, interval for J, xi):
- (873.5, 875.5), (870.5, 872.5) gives 190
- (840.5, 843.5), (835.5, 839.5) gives 78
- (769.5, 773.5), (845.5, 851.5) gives 176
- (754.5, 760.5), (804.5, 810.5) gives 369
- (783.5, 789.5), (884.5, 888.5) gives 351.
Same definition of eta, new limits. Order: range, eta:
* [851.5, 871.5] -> -0.07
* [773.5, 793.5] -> -0.08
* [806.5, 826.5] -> 0.11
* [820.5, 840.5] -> -0.17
